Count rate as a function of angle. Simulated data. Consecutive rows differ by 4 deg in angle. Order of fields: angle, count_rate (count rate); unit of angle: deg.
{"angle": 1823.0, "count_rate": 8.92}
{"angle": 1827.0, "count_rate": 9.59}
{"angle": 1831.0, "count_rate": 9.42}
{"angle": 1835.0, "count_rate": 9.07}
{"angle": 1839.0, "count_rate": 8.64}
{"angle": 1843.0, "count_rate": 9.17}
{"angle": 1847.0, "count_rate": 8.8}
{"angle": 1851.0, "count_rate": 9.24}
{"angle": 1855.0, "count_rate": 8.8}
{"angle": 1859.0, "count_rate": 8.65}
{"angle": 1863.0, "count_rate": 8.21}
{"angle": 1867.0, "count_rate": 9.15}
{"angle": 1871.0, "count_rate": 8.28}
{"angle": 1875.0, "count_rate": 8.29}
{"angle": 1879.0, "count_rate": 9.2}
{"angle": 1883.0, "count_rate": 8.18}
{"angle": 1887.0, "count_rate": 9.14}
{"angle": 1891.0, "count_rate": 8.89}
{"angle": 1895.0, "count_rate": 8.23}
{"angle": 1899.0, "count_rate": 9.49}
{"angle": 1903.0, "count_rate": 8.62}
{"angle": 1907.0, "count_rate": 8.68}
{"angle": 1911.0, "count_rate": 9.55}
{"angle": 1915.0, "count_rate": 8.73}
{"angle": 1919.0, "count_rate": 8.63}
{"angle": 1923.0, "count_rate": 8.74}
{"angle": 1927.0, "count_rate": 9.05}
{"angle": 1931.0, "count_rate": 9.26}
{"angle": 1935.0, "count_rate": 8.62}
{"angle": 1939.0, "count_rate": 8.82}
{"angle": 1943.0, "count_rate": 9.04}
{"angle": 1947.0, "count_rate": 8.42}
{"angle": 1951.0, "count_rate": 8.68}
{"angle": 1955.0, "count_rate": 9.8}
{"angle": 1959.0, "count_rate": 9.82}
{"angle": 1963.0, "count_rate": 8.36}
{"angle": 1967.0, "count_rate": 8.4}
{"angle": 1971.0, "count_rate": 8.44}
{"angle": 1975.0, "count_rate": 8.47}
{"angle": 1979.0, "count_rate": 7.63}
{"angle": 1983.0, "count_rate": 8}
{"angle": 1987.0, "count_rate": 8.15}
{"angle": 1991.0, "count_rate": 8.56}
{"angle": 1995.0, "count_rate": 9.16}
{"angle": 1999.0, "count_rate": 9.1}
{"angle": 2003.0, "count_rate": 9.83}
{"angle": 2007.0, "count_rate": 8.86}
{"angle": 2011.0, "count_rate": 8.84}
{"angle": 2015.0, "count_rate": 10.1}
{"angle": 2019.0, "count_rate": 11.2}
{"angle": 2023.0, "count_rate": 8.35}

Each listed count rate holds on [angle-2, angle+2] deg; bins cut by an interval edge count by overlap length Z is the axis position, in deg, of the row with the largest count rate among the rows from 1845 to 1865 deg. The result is 1851.0 deg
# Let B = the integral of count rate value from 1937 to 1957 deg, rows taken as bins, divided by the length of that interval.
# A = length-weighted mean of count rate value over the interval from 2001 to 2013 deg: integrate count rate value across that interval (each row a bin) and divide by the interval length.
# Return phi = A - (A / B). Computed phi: 8.15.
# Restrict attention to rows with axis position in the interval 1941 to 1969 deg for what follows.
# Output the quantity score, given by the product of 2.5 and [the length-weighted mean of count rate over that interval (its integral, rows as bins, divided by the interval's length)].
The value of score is 22.3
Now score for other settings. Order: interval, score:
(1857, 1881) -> 21.6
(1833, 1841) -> 22.1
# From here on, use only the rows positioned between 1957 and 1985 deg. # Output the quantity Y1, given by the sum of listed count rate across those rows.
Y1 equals 59.1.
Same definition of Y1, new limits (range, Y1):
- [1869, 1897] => 60.2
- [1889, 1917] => 62.2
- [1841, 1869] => 62.0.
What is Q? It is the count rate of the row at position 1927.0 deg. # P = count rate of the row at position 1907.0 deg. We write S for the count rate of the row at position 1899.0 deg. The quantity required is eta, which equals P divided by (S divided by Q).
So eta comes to 8.3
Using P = 8.68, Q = 9.05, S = 9.49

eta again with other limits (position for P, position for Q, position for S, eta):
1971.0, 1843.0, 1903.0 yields 9.0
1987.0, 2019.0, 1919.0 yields 10.6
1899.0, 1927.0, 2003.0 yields 8.7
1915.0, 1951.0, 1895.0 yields 9.2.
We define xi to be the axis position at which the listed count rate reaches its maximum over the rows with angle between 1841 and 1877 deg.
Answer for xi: 1851.0 deg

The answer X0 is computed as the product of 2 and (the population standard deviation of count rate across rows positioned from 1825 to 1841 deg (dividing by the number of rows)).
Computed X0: 0.73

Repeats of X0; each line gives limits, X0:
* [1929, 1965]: 1.03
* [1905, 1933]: 0.65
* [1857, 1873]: 0.75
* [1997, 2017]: 1.04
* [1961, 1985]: 0.61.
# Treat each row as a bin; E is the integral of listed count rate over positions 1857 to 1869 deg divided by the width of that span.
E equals 8.67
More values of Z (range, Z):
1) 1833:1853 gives 1851.0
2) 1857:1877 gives 1867.0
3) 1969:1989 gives 1975.0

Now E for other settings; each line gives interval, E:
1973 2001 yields 8.44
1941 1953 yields 8.71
